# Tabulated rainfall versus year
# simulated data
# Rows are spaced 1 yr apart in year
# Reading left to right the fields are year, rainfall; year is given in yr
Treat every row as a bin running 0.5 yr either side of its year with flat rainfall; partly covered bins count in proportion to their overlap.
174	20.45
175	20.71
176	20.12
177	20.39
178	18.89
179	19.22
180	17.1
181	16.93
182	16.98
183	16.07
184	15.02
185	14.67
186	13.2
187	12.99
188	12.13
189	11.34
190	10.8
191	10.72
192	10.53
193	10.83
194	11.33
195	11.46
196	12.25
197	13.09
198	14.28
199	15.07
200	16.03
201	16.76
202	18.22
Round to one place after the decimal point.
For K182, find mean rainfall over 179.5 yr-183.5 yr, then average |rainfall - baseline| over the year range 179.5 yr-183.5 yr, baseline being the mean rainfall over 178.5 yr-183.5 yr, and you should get 0.5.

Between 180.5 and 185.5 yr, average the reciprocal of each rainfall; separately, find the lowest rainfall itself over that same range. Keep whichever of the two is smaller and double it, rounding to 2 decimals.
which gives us 0.13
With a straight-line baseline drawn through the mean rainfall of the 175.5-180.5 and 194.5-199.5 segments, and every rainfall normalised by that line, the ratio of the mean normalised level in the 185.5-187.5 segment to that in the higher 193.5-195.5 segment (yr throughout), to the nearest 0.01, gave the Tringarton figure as 0.98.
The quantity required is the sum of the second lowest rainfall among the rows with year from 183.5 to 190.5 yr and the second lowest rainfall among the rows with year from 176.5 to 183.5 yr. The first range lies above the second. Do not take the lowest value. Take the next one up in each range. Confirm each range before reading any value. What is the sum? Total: 28.3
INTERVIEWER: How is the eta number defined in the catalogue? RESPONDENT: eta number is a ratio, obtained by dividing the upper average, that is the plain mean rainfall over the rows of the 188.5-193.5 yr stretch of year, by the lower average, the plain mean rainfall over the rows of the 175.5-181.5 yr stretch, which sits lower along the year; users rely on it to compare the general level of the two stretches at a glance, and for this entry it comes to 0.58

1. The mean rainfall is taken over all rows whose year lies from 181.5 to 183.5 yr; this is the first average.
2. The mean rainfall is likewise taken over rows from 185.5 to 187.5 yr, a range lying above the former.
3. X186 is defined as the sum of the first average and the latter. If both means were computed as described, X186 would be 30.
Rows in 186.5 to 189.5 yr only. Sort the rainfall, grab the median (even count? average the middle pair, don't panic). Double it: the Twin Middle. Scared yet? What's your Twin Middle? 24.3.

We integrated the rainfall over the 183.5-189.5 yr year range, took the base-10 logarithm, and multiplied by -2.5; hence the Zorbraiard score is -4.7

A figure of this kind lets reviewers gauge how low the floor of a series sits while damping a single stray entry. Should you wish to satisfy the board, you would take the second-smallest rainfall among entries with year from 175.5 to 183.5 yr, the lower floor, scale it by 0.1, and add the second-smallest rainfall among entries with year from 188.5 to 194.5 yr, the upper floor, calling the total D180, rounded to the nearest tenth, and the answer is 12.4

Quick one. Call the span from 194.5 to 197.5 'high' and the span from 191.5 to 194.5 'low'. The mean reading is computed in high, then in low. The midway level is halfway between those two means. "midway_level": 11.6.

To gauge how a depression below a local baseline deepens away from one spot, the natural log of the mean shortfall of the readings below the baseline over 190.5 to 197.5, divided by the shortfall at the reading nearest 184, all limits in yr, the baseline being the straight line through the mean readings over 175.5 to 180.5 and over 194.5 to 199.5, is 0.18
